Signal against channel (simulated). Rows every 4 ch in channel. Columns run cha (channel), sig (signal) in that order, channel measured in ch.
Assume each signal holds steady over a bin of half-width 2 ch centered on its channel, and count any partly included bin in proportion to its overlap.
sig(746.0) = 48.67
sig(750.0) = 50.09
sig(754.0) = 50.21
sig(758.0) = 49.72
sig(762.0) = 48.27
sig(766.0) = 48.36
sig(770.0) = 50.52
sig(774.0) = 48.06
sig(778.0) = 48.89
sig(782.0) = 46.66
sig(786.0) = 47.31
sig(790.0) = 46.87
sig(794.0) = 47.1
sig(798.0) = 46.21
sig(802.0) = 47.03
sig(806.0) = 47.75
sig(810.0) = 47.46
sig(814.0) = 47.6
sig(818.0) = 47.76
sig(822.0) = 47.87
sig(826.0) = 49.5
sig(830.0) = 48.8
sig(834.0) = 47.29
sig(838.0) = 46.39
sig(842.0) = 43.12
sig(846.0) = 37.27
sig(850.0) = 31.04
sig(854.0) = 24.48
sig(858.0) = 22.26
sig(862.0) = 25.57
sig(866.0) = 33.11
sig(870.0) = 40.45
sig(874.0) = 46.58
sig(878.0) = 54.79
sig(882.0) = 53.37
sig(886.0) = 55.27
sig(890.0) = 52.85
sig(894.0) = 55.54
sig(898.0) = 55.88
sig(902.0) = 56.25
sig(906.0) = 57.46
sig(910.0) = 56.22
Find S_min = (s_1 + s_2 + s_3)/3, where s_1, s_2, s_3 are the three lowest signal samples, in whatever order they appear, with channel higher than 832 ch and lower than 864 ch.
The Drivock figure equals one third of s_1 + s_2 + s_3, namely 24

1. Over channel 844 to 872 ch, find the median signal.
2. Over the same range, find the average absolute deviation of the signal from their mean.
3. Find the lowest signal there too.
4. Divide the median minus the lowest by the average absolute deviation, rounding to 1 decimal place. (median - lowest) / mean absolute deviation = 1.6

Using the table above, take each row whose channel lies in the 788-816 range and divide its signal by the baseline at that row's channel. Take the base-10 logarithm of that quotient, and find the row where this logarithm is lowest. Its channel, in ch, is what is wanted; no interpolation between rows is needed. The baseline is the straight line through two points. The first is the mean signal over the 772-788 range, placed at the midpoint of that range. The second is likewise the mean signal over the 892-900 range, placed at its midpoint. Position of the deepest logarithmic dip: 798.0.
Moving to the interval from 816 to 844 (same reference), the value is 842.0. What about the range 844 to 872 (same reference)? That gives 858.0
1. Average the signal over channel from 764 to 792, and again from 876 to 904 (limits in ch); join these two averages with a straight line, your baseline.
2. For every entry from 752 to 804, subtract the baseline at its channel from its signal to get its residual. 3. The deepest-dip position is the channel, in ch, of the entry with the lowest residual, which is 798.0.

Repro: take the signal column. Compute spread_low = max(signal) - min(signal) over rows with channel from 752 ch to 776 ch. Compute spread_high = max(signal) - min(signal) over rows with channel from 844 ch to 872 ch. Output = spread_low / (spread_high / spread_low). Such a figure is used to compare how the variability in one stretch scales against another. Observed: 0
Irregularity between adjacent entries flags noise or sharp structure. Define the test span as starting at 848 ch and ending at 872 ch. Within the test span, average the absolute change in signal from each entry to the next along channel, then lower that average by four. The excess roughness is 1.4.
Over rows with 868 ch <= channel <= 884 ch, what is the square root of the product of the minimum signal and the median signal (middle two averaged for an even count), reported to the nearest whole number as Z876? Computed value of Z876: 45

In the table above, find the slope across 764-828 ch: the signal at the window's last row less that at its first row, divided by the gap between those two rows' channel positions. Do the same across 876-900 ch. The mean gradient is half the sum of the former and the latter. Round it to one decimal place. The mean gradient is 0.0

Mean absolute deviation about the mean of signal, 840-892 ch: 10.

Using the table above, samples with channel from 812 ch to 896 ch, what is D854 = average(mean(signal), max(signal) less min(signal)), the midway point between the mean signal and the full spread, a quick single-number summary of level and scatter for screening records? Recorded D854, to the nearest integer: 38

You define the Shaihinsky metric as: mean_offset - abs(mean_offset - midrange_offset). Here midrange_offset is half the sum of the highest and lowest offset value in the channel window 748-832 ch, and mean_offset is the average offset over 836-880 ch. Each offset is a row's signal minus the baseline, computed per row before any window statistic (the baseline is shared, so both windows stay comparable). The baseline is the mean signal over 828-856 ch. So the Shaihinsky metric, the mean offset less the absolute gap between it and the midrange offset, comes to -14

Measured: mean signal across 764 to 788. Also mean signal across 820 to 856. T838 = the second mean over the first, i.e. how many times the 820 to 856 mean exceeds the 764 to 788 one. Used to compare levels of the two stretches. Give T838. 0.86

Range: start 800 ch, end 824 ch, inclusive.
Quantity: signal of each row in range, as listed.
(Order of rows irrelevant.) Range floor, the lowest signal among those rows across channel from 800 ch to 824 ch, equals 47.03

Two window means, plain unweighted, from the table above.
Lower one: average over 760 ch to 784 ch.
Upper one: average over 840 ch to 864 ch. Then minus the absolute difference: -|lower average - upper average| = -18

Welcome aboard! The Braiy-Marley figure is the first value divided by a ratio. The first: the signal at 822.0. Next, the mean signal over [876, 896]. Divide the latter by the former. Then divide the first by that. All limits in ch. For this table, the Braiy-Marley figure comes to 42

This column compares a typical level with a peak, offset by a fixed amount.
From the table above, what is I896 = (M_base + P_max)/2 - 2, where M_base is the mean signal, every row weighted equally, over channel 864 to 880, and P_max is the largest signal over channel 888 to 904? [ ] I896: 48.0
